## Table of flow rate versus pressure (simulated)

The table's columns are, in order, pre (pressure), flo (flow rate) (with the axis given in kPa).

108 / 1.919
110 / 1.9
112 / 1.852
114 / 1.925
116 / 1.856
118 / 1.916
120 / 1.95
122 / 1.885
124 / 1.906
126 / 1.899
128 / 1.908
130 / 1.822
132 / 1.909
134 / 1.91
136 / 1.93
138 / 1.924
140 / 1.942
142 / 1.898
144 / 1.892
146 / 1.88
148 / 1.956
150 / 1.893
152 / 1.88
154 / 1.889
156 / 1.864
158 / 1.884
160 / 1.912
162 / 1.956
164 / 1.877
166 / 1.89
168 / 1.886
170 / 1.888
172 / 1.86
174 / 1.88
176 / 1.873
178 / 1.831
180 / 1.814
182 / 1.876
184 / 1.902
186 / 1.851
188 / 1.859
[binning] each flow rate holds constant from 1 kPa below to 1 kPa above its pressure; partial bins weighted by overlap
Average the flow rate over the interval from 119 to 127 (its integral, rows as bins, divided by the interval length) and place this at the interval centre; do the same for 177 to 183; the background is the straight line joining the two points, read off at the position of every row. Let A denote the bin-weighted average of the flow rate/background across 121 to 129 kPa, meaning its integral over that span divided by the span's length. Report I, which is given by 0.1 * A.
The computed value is 0.100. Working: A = 1.00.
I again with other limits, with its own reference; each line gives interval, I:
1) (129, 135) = 0.099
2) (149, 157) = 0.100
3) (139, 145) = 0.101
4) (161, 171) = 0.102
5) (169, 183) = 0.101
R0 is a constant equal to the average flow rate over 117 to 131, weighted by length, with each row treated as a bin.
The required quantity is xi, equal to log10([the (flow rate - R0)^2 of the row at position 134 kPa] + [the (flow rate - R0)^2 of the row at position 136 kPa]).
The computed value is -2.9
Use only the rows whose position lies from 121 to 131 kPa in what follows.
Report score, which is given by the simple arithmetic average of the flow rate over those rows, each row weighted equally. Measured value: 1.88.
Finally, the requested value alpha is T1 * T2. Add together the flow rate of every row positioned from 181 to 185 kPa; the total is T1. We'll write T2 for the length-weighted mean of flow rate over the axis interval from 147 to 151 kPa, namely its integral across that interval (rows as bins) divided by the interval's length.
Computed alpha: 7.27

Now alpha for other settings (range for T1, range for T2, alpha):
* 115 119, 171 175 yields 7.05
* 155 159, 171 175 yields 7.01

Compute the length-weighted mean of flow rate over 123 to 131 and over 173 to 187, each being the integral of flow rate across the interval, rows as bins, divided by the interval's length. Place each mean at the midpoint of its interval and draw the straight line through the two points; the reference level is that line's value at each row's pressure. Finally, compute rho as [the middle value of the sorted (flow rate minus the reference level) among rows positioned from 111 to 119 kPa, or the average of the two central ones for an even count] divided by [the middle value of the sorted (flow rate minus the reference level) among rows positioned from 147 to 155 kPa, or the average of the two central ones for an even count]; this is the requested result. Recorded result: -0.1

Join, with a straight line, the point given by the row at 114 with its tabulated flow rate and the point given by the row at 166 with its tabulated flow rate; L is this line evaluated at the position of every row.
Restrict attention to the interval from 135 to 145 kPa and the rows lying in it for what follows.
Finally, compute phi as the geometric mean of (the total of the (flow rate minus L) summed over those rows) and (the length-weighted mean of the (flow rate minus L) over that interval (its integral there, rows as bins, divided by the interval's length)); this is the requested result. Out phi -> 0.022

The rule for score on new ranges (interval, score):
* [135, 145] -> 1.92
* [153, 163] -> 1.90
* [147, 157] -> 1.90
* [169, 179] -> 1.87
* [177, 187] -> 1.85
